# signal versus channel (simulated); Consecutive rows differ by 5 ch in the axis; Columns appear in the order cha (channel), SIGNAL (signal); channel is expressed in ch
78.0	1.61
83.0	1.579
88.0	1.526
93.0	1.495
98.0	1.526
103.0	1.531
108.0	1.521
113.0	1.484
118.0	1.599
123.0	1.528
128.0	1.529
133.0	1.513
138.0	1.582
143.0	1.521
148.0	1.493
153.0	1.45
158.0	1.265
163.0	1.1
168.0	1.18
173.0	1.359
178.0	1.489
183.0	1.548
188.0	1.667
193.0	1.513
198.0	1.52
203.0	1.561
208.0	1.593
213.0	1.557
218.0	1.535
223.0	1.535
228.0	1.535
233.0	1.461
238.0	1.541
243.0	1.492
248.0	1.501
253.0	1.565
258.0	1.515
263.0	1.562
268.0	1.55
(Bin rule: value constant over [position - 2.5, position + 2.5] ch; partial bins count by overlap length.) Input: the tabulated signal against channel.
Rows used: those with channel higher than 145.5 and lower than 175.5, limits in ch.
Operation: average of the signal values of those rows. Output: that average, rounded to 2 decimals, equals 1.31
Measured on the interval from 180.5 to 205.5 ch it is 1.56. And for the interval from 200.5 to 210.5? 1.58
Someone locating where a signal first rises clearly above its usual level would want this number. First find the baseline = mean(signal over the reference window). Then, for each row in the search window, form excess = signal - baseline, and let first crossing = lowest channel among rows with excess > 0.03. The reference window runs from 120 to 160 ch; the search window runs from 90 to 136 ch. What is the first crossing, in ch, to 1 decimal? 98.0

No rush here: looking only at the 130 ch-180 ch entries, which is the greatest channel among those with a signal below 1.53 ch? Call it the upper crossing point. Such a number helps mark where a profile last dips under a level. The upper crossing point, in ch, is 178.0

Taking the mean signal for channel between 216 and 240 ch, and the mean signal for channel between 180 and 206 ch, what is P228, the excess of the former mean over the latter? -0.040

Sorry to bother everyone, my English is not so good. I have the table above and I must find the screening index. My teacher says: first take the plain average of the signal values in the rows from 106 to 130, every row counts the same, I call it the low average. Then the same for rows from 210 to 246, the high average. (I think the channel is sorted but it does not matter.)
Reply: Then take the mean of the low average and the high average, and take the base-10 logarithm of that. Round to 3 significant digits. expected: 0.184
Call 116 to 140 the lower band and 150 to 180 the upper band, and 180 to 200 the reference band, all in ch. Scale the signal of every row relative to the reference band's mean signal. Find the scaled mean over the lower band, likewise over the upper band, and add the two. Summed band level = 1.83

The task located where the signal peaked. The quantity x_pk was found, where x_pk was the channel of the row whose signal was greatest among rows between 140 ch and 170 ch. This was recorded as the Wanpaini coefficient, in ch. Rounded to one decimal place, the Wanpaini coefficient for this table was 143.0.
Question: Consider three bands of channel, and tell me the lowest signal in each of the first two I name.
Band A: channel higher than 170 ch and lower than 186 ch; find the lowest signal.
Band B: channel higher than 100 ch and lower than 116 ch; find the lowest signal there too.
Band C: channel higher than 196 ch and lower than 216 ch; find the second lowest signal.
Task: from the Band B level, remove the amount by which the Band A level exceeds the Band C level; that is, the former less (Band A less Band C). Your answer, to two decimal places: 1.68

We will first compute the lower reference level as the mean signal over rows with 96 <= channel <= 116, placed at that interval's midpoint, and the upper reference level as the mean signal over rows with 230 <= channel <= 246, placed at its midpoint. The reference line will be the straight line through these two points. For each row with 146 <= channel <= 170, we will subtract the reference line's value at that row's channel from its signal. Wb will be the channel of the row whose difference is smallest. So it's 163.0 ch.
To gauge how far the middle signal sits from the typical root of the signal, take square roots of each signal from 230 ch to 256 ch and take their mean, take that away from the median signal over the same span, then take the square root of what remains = 0.521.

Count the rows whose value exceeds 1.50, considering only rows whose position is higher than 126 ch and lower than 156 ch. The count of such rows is 4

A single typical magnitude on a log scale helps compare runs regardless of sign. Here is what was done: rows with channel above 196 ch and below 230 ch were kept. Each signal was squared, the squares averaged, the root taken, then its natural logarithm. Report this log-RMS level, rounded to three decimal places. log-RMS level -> 0.437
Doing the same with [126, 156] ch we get 0.416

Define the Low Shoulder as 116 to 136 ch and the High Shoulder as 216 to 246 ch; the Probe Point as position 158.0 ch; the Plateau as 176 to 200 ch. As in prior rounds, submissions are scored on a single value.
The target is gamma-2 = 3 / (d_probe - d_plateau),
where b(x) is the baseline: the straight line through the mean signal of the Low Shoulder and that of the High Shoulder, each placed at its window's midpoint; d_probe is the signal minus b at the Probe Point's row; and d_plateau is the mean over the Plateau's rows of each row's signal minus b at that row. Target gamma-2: -10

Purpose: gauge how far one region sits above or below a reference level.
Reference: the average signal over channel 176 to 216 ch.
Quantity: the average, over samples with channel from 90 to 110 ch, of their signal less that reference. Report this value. -0.038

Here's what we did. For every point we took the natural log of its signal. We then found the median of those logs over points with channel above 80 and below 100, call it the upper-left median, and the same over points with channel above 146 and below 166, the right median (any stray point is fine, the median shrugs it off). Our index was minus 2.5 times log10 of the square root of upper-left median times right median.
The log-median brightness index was 1.12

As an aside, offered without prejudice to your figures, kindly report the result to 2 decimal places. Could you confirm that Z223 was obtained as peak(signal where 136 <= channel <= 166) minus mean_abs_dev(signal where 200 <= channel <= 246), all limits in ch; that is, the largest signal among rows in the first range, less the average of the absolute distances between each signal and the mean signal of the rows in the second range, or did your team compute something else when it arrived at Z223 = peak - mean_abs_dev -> 1.56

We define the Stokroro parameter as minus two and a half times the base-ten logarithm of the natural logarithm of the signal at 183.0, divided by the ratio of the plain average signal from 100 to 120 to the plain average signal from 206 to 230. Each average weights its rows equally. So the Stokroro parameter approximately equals 0.89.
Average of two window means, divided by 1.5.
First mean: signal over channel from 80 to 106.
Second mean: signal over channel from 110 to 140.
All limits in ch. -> 1.02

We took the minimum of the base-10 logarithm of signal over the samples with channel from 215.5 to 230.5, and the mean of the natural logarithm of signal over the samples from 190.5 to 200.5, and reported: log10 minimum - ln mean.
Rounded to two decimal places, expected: -0.23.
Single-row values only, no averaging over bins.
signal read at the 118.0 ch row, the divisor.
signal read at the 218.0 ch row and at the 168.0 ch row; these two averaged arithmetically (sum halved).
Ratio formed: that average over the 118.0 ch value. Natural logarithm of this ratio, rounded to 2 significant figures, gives -0.16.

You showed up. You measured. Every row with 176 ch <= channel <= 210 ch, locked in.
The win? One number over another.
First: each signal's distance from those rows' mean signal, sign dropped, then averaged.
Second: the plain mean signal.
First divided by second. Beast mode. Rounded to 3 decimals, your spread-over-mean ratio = 0.028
